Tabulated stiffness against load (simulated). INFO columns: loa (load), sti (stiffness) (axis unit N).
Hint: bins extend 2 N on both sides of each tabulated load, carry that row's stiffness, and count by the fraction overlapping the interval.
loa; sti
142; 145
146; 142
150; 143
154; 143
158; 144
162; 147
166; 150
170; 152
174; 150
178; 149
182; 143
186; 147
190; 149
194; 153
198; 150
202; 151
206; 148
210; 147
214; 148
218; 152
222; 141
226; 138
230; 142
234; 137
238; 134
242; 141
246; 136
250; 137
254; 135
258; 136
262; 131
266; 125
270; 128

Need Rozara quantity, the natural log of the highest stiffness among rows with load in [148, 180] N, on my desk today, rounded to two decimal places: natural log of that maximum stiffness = 5.02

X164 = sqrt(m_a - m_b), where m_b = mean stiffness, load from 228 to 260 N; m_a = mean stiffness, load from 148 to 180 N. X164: 3.2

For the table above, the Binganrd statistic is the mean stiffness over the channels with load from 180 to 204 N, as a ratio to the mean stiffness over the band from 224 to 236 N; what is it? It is 1.07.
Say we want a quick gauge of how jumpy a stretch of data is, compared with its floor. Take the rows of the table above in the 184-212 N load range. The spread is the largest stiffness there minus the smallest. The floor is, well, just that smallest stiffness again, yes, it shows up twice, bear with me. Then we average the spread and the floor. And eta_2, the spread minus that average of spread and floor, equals -70.5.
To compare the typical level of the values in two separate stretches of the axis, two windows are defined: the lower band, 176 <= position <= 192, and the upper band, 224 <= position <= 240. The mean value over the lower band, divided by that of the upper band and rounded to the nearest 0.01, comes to 1.07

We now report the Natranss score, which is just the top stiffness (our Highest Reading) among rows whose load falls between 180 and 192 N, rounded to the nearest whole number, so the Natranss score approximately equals 149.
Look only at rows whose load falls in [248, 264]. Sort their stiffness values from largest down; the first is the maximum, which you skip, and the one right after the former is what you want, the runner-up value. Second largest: 136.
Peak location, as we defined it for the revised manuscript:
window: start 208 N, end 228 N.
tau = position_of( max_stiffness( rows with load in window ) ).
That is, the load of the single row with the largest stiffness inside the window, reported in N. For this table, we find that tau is 218 N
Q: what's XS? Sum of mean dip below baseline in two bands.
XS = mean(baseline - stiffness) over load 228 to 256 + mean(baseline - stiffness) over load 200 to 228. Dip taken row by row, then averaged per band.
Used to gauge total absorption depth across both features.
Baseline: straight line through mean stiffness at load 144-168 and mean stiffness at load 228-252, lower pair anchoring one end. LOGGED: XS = -6.2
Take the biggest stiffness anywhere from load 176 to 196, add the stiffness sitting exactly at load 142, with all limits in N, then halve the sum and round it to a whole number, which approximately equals 149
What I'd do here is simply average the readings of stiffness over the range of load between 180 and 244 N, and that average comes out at 145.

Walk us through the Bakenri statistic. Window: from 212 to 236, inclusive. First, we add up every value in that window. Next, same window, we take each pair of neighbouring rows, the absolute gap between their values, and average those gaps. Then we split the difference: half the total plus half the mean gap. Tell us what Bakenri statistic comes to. 432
